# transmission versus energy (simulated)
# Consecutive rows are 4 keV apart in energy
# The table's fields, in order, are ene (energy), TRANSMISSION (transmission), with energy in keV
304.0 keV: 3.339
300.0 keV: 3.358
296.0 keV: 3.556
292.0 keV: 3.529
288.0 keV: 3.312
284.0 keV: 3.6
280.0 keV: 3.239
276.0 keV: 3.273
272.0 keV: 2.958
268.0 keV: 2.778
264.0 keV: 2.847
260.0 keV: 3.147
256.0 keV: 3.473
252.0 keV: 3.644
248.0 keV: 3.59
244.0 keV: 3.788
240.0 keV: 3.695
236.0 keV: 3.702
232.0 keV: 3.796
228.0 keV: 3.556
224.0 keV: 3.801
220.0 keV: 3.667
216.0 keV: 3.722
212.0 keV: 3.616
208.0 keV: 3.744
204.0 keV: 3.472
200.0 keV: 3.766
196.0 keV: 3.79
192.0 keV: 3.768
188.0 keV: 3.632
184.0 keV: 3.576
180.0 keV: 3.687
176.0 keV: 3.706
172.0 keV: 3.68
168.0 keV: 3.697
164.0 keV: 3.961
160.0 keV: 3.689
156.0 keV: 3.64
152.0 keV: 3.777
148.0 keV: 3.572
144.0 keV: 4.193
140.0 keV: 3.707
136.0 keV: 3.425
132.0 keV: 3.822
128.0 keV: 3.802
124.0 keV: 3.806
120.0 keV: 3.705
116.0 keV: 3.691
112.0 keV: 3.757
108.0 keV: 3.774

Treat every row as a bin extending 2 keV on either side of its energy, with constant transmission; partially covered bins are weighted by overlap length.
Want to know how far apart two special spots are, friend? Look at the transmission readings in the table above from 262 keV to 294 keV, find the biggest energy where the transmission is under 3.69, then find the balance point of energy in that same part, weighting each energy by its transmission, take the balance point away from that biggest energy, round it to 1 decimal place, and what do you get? 13.3 keV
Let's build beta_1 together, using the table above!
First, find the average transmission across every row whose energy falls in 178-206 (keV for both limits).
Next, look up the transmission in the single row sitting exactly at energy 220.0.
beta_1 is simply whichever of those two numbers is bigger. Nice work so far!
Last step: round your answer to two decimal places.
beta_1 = 3.67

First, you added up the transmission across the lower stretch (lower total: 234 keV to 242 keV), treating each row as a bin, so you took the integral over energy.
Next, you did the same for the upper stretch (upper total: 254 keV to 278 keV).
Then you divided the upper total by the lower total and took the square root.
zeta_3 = 1.6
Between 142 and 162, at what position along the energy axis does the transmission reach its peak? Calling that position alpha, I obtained 144.0 keV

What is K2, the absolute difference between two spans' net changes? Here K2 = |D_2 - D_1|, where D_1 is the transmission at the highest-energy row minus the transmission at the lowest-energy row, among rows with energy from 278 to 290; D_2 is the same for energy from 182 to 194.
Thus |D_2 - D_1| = 0.1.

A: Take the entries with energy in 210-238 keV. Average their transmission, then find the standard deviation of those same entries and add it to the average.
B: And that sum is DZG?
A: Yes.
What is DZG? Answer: 3.78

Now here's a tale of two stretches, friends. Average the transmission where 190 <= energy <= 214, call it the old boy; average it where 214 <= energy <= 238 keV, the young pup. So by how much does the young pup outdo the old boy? 0.0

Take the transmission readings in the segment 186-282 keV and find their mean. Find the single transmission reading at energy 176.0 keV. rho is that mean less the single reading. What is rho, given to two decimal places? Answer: -0.19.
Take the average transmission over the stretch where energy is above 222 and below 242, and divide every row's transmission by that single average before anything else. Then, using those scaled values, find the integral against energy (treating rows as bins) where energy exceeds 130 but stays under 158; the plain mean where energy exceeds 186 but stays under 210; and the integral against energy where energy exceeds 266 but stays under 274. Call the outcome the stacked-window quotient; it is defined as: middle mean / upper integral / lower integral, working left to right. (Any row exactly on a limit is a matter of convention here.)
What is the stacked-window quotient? 0.006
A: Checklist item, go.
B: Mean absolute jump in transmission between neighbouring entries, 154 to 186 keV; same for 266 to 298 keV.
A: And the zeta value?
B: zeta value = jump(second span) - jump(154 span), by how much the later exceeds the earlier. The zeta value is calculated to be 0.095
